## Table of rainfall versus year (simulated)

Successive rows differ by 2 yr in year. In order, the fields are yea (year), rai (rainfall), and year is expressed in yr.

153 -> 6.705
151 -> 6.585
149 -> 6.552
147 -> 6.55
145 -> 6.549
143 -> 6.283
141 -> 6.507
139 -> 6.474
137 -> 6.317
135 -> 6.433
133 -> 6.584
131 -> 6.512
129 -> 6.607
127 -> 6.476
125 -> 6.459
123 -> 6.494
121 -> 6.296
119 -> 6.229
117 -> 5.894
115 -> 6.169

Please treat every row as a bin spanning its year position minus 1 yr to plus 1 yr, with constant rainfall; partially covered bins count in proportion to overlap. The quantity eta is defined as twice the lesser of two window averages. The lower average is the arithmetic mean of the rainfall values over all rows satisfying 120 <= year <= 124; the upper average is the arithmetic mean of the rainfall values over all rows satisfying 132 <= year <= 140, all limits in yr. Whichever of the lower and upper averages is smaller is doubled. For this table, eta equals 12.8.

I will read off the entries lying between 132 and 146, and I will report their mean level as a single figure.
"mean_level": 6.45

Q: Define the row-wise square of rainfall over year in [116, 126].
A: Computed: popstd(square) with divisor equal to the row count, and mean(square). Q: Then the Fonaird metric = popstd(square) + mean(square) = 42.1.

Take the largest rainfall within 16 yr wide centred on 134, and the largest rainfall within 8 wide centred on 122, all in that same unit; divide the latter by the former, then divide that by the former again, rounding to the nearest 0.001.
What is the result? 0.149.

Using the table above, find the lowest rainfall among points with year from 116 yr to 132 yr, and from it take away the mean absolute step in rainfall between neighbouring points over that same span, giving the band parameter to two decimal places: 5.77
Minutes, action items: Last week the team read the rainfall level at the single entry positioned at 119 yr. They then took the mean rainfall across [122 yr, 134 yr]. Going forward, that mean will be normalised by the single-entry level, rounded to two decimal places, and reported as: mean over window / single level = 1.05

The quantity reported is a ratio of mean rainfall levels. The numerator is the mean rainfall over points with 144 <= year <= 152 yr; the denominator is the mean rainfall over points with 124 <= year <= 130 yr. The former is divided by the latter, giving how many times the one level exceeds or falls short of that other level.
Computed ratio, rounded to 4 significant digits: 1.007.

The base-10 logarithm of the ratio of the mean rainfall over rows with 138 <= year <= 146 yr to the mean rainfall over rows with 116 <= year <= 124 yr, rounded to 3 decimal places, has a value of 0.015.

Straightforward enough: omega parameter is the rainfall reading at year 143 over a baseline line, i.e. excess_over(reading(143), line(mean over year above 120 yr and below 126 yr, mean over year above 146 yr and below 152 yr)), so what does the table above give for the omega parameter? -0.25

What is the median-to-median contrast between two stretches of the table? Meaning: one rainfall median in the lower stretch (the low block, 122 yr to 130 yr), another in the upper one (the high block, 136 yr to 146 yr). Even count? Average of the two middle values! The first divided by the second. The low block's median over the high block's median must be 1.00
